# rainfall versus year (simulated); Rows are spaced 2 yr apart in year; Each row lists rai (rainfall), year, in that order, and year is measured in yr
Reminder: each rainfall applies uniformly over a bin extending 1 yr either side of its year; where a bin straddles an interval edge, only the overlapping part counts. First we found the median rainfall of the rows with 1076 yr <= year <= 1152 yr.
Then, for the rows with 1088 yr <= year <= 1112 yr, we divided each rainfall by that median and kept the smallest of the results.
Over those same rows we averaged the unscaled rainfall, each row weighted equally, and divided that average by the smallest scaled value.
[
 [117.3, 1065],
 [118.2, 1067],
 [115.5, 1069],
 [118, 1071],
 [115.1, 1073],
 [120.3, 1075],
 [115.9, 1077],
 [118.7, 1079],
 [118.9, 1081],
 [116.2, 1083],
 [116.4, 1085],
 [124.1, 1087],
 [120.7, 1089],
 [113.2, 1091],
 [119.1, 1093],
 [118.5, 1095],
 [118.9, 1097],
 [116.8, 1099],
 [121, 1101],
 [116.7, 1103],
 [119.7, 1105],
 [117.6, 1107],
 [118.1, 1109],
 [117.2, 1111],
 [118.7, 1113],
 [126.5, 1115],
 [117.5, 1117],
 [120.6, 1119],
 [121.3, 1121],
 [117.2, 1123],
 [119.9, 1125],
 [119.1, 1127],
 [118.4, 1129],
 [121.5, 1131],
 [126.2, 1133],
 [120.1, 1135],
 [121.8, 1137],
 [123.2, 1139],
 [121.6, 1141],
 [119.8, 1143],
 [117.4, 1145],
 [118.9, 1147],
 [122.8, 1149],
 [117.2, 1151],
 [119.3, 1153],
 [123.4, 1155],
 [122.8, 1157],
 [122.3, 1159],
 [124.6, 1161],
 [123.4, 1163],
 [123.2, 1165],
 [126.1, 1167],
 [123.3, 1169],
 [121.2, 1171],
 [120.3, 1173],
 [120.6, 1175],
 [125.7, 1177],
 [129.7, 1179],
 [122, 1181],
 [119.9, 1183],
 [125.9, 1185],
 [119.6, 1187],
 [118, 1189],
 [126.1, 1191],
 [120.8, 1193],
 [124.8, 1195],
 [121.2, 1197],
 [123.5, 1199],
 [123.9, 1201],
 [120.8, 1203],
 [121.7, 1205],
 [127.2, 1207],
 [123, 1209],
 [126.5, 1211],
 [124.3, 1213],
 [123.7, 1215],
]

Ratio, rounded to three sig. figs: 124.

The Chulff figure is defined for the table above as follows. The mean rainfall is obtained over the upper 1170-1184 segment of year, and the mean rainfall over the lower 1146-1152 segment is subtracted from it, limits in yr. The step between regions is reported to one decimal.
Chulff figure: 3.1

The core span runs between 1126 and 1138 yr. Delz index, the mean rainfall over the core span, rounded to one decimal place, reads 121.2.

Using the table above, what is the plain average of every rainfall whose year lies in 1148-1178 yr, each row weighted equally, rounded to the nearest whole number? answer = 122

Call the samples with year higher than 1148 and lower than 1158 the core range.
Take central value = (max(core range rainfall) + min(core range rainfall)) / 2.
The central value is 120.3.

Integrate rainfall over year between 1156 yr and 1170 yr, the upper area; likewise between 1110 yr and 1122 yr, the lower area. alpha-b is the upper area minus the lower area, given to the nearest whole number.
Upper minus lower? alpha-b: 288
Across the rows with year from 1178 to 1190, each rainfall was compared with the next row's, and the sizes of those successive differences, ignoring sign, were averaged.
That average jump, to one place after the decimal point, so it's 4.7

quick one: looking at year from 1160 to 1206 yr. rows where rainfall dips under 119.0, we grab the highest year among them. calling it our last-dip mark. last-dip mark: 1189 yr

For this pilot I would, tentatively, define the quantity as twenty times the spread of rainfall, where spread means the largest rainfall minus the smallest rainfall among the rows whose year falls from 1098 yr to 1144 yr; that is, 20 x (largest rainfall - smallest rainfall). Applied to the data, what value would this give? 196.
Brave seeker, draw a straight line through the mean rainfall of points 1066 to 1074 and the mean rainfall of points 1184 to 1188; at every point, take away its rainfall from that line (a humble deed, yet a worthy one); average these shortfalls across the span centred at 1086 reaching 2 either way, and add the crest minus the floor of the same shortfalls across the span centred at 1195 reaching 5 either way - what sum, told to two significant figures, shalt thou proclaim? 2.7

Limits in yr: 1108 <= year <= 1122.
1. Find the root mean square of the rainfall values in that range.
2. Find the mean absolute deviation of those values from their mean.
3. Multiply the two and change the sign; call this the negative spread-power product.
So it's -290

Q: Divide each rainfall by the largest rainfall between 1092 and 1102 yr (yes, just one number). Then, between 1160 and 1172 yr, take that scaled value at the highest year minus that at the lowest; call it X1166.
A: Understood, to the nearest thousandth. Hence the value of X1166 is -0.028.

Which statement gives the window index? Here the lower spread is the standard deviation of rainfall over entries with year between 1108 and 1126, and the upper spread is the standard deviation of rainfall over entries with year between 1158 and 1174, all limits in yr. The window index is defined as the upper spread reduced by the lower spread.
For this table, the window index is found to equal -1.1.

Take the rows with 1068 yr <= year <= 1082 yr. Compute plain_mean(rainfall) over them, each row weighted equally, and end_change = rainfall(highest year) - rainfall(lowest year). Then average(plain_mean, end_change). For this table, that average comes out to 60.4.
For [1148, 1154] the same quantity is 58.1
